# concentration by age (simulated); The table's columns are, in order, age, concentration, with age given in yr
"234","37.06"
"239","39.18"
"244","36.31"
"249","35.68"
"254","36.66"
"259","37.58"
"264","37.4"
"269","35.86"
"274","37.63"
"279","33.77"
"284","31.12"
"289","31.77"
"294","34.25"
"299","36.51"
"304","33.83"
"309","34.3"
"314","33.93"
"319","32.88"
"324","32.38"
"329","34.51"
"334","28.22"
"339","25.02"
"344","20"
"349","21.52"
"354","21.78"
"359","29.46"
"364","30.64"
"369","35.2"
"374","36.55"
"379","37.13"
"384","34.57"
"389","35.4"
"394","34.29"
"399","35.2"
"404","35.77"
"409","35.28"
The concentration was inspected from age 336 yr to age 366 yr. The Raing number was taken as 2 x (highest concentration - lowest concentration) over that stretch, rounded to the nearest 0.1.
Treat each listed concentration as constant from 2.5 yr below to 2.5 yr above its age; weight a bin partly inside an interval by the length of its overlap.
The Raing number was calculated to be 21.3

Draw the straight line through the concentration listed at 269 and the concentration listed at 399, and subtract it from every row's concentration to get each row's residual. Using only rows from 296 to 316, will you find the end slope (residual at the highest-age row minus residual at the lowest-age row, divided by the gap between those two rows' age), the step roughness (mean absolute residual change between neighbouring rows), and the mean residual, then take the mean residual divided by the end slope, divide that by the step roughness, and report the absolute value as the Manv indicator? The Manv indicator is 5.3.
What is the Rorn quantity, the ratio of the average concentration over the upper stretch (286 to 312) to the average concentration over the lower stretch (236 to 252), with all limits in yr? 0.92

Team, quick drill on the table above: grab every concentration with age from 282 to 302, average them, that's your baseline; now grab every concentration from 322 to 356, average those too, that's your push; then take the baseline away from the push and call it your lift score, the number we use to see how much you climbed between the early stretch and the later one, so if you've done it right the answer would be -7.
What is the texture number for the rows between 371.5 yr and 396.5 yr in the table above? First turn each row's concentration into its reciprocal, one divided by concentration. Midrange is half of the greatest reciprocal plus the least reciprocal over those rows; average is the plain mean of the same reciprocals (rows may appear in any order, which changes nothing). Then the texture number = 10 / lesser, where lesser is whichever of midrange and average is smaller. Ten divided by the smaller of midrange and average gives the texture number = 357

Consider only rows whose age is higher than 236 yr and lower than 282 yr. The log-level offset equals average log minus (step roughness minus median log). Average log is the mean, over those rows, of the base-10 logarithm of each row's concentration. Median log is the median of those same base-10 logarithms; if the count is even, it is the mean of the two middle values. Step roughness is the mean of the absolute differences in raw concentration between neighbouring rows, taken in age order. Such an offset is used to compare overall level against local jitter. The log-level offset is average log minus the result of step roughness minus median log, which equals 1.5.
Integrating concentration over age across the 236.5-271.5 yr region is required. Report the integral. 1293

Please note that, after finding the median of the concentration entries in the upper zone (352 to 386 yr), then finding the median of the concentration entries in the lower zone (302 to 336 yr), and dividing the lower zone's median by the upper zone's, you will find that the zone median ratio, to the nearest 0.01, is 0.98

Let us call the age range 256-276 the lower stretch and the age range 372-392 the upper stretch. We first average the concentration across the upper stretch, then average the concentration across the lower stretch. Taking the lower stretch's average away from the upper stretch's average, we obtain -1.2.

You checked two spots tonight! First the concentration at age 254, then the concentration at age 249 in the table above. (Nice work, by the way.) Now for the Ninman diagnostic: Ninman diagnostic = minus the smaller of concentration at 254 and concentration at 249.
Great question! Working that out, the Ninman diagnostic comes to -36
